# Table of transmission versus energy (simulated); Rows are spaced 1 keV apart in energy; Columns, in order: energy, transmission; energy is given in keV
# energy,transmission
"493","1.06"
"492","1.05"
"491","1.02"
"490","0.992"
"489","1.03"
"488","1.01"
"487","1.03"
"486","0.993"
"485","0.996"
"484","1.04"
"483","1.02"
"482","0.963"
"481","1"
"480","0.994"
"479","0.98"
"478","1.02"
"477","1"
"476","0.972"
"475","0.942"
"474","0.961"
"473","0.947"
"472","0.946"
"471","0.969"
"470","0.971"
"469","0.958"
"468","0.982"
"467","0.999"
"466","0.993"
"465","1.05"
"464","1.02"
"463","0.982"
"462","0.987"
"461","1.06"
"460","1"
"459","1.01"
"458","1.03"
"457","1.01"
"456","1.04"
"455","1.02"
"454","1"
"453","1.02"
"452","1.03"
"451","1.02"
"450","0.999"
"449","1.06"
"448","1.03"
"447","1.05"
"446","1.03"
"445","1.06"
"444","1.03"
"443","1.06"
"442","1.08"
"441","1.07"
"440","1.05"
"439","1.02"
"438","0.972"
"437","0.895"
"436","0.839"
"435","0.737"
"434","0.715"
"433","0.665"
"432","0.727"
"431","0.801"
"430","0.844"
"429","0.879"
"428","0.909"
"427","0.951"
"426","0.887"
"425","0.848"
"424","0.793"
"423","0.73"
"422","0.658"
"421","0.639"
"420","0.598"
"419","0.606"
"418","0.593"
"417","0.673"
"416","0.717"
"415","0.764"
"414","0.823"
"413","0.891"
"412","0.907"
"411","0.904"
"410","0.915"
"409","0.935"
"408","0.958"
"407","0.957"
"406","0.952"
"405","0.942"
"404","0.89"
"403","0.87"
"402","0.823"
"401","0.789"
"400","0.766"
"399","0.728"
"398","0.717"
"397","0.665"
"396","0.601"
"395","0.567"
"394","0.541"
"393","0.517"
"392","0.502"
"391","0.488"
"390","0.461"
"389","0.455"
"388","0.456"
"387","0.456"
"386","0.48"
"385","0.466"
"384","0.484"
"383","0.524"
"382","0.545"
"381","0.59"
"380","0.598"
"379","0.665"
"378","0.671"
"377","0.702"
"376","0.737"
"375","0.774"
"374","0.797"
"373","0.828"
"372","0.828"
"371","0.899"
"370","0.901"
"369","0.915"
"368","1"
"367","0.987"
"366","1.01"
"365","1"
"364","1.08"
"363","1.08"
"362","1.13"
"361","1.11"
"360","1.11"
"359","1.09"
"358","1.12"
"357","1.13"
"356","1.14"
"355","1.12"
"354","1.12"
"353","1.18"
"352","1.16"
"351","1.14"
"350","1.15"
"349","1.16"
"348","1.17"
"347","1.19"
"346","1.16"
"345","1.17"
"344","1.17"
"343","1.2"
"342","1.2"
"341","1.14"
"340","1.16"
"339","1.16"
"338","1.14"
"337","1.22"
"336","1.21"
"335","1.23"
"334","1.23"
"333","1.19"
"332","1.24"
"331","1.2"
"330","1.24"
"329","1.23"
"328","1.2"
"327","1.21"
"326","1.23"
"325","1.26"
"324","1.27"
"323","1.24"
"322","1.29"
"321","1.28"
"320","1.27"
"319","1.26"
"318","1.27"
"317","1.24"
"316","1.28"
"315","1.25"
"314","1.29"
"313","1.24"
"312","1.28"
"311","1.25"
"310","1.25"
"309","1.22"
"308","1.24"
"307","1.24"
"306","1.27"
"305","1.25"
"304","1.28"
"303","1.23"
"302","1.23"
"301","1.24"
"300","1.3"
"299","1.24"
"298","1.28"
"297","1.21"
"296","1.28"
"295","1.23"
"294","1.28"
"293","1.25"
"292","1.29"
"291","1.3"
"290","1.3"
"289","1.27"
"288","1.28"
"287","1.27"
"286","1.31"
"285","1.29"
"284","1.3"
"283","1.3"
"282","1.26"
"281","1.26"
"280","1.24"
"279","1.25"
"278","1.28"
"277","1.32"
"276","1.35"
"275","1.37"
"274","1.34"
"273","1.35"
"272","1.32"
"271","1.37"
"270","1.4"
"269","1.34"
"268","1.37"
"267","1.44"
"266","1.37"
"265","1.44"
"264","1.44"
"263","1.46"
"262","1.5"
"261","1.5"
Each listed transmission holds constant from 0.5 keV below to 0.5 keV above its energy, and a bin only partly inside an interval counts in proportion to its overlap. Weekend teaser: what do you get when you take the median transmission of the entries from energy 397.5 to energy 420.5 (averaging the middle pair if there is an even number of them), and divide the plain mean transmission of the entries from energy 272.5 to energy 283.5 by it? 1.58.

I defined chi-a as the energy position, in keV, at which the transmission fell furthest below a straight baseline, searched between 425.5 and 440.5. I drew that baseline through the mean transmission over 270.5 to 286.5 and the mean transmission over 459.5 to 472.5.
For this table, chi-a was 433 keV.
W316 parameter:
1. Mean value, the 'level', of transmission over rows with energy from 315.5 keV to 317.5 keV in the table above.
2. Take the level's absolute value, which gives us 1.26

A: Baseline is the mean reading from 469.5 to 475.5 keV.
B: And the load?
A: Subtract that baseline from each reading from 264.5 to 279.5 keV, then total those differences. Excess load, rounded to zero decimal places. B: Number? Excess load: 6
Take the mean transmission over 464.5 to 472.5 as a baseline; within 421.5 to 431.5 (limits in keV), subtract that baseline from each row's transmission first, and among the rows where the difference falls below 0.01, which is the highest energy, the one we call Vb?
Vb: 431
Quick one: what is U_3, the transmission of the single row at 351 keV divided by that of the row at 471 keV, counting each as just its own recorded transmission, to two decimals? 1.18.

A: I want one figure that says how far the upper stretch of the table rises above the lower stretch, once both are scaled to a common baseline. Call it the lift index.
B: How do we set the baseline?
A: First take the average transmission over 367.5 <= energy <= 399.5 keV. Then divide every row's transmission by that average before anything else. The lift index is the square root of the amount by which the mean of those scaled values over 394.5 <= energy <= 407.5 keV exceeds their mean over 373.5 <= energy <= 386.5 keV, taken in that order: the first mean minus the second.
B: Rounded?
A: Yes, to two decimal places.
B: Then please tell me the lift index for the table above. 0.52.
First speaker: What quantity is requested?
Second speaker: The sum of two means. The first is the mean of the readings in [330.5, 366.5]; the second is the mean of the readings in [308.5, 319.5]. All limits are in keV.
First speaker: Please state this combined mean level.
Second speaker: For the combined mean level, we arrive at 2.41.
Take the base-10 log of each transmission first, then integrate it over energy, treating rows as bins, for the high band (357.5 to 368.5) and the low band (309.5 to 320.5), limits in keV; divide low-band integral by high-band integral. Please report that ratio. 3.8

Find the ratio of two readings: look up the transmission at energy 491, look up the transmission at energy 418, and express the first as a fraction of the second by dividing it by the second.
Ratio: 1.7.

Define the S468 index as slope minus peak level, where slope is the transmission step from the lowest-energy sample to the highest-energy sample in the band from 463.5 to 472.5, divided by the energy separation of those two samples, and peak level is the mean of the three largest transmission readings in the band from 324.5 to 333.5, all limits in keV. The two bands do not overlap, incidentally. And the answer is -1.26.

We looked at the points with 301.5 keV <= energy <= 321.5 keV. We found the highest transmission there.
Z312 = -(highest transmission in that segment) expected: -1.3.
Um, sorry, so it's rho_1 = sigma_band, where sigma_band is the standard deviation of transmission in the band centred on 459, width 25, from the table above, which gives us 0.028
